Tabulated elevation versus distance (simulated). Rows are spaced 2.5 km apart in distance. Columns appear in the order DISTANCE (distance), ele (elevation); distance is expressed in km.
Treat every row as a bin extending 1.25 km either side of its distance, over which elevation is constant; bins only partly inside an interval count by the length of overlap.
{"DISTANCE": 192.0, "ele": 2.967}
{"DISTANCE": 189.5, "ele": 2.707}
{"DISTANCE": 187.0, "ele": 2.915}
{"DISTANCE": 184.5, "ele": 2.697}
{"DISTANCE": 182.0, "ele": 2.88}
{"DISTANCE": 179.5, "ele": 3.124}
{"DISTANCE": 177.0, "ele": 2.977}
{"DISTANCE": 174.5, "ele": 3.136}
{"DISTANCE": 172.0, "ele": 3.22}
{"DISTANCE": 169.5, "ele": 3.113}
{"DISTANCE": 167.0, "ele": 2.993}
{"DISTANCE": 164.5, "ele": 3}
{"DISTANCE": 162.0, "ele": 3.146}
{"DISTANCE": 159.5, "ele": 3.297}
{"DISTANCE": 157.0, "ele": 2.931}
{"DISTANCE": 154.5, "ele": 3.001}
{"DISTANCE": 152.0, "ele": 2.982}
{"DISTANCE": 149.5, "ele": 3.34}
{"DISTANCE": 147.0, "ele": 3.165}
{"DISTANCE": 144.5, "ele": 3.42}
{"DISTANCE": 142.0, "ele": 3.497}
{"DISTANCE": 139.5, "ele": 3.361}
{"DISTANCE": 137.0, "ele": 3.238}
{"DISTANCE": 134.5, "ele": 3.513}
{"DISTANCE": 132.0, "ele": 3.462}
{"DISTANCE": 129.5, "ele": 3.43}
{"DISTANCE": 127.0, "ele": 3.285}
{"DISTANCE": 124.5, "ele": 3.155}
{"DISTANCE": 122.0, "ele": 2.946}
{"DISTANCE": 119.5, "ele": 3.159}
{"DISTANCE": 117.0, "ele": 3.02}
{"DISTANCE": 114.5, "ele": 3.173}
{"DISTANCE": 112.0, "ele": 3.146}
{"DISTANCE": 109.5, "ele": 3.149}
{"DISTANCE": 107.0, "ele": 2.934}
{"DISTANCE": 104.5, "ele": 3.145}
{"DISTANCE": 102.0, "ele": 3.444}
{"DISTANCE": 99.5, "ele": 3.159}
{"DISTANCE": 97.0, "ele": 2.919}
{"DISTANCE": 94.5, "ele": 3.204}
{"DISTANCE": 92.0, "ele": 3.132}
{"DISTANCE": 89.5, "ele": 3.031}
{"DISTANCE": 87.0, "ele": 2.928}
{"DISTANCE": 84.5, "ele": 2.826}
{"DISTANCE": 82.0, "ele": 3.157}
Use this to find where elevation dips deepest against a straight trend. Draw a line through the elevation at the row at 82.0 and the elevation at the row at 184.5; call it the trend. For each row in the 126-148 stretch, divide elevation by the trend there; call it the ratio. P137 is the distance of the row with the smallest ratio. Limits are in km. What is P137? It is 147.0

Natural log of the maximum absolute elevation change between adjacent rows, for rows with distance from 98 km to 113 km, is -1.21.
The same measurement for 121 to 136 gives -1.57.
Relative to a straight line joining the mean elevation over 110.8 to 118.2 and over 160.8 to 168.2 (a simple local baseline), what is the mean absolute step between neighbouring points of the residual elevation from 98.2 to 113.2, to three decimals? 0.202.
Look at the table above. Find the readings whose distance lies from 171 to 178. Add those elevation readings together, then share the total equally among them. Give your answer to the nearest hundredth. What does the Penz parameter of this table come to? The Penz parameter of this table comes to 3.11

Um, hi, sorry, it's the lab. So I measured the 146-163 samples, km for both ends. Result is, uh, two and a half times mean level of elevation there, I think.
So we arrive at 7.81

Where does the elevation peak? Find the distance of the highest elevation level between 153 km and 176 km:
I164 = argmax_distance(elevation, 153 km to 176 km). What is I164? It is 159.5 km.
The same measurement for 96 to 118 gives 102.0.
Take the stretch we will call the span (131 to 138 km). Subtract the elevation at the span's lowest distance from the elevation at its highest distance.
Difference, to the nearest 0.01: -0.22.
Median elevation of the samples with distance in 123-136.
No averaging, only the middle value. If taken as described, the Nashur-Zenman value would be 3.43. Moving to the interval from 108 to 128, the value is 3.15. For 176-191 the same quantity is 2.90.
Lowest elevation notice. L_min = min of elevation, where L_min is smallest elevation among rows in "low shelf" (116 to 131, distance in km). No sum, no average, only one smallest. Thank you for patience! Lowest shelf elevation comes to 2.946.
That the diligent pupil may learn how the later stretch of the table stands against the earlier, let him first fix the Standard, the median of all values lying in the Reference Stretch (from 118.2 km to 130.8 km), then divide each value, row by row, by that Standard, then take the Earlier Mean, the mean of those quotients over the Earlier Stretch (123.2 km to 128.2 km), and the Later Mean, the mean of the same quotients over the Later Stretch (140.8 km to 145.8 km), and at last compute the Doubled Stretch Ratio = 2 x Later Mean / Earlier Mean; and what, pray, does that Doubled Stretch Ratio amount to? 2.15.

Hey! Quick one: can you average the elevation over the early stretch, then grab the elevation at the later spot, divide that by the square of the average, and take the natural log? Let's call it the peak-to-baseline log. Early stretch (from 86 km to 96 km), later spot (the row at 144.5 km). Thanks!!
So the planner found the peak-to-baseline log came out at -1.02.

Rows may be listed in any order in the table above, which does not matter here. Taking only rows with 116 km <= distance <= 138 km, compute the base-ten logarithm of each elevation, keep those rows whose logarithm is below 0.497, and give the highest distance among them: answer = 122.0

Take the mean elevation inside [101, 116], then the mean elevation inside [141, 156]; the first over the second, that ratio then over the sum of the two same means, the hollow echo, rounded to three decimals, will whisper 0.153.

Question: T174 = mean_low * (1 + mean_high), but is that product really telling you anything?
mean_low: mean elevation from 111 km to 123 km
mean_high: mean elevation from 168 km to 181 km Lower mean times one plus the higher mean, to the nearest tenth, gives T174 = 12.7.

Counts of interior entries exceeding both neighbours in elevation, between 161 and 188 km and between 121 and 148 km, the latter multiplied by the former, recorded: 4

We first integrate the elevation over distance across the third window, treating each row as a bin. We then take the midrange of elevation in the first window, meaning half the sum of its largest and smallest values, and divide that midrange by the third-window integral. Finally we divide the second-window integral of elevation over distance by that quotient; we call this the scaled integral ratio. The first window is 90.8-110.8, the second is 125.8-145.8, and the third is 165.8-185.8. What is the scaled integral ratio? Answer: 1290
